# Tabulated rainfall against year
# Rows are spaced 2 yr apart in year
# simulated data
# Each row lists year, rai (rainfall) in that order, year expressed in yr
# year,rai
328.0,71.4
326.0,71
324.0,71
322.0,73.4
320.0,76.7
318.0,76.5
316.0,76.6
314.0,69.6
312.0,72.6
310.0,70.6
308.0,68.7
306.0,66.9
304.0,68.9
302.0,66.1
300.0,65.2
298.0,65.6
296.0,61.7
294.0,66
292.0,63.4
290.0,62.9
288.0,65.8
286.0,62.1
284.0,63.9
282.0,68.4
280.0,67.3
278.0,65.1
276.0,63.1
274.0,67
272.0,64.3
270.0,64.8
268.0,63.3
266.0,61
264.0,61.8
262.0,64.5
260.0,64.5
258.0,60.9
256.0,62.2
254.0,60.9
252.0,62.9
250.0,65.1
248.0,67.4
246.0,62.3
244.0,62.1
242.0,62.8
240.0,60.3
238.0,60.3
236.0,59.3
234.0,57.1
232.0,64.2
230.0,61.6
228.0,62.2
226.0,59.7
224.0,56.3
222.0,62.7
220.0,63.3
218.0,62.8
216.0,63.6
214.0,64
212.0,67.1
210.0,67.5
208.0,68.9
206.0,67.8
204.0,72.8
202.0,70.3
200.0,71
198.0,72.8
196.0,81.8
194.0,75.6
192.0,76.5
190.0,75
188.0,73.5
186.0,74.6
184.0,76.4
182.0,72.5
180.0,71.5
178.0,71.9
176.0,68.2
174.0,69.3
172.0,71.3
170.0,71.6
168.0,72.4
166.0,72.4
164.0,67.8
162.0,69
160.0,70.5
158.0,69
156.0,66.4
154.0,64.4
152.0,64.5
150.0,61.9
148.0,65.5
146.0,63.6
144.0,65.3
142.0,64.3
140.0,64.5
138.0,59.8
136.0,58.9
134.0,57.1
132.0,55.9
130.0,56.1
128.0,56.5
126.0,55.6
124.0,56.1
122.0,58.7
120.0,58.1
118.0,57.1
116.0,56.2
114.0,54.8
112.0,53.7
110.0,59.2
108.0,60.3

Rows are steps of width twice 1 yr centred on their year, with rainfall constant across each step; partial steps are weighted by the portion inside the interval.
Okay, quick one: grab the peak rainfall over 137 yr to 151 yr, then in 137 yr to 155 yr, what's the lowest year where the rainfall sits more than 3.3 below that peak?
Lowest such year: 138.0 yr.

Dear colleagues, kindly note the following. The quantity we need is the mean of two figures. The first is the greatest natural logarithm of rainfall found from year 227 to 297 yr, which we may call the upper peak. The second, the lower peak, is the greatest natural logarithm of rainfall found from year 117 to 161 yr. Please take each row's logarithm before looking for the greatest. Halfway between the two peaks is 4.24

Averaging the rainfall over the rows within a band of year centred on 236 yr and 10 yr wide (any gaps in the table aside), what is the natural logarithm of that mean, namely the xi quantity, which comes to 4.10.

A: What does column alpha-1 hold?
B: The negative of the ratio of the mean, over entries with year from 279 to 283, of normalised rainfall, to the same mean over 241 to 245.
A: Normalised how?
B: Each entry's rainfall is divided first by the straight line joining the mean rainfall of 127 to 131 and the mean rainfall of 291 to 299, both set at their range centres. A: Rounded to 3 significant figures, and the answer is -1.06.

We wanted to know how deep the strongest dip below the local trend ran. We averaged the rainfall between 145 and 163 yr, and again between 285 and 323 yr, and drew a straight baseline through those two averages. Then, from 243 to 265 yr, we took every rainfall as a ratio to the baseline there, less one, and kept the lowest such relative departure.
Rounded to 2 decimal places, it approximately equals -0.10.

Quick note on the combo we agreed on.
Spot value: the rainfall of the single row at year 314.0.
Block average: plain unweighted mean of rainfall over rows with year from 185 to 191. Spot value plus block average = 144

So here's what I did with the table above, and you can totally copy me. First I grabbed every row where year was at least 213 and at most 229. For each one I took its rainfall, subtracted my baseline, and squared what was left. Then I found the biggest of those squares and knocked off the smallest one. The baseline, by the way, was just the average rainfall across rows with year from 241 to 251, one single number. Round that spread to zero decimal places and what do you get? 58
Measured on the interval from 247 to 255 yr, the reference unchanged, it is 11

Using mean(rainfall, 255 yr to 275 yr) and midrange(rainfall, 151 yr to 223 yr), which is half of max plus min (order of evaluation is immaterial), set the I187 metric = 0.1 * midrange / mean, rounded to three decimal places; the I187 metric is 0.114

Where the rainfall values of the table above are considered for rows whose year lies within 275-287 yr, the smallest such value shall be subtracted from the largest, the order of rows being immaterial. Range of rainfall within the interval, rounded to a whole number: 6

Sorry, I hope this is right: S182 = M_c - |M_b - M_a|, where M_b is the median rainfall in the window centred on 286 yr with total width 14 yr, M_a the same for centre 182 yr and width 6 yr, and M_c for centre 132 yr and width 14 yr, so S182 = 48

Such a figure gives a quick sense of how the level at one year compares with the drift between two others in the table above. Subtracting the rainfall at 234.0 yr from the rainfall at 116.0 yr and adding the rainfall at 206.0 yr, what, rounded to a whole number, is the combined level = 67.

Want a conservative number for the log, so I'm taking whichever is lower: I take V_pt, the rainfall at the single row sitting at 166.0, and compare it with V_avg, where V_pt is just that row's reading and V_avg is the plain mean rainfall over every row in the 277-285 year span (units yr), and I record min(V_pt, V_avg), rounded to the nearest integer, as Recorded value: 66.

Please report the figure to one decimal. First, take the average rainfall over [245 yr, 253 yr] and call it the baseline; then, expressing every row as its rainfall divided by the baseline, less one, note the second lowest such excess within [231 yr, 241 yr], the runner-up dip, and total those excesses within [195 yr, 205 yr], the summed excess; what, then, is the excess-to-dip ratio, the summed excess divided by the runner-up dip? -9.1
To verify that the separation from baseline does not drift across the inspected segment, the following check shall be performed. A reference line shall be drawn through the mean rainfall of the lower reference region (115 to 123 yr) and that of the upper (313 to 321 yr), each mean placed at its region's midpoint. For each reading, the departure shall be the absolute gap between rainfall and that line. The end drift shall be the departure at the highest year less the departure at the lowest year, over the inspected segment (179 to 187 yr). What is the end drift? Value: 3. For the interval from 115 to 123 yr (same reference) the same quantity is 0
